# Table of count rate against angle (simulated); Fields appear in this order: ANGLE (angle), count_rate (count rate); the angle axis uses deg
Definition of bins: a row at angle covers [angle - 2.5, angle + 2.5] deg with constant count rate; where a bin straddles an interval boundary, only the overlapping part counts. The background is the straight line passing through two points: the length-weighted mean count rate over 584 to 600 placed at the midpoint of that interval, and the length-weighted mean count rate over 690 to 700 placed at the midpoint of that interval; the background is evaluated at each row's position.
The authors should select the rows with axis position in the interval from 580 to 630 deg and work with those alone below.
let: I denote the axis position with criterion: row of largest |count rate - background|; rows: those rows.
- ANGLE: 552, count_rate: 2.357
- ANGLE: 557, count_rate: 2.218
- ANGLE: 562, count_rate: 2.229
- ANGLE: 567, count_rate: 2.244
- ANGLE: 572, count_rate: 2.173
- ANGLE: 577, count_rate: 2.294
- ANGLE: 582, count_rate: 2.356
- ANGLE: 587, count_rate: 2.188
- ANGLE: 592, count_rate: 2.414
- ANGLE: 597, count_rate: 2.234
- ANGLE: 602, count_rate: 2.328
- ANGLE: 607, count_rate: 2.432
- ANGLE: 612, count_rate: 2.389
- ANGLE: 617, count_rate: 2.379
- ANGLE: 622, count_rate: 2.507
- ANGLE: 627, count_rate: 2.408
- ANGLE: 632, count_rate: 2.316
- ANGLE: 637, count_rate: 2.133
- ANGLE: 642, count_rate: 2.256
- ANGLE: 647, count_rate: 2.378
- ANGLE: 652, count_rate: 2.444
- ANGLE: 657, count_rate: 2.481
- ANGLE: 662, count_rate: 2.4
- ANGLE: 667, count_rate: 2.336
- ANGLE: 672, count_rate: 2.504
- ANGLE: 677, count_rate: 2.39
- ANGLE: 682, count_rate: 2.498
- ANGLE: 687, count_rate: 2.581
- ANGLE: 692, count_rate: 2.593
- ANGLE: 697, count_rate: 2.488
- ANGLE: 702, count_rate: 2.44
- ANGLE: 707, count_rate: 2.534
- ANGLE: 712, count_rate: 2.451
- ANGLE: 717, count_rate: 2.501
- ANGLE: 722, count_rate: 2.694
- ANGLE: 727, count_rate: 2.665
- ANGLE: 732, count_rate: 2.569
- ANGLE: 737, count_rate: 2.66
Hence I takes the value 622 deg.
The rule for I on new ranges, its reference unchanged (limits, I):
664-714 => 667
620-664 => 637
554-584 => 582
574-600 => 592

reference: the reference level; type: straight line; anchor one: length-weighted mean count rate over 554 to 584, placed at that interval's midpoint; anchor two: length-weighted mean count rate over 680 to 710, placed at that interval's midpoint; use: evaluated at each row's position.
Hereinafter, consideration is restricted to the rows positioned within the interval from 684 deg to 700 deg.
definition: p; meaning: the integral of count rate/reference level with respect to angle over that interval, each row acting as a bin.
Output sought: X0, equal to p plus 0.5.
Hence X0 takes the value 16.7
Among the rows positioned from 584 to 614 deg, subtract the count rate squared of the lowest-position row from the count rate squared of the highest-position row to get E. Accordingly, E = 0.9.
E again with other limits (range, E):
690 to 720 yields -0.5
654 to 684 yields 0.1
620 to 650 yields -0.6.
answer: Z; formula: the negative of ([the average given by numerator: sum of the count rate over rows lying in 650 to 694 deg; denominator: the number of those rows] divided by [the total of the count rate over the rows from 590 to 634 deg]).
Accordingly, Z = -0.115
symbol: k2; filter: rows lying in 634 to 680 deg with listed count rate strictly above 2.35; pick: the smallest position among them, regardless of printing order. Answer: 647 deg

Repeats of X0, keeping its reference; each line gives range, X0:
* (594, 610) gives 16.6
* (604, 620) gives 16.9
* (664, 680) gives 16.1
